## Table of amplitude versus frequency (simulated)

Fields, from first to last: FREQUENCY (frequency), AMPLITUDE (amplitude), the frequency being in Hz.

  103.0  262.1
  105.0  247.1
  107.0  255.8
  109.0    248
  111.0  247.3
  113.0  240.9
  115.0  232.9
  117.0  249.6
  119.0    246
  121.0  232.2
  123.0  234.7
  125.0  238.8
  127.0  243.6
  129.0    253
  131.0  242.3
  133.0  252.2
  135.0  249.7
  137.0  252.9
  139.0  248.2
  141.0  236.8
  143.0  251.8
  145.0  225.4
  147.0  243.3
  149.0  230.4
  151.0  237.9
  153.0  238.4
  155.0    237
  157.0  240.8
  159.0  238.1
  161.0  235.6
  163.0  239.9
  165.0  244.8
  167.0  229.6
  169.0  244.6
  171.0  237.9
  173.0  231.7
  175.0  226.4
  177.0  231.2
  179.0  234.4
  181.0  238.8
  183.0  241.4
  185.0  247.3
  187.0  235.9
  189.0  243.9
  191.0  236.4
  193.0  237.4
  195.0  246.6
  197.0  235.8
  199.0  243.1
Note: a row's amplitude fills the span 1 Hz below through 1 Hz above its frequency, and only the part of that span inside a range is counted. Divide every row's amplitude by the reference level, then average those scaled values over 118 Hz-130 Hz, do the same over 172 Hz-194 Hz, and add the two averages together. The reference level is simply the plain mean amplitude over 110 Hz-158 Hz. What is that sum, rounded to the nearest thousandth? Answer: 1.977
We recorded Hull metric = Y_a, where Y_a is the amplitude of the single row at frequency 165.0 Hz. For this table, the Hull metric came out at 244.8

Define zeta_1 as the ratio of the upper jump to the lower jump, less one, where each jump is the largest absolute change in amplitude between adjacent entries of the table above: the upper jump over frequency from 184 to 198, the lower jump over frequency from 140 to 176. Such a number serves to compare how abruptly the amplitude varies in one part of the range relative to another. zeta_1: -0.57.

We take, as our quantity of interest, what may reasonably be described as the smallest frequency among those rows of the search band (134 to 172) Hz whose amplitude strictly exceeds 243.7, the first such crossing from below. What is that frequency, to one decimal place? 135.0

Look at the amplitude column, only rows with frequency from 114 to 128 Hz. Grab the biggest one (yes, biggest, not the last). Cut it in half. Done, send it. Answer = 125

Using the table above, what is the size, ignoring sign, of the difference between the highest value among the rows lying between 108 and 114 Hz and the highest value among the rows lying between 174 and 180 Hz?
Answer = 13.6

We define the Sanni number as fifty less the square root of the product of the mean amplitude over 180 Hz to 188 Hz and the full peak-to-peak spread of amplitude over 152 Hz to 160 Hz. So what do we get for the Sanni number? 20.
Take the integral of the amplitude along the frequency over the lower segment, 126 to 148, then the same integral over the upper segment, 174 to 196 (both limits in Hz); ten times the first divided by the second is 10.3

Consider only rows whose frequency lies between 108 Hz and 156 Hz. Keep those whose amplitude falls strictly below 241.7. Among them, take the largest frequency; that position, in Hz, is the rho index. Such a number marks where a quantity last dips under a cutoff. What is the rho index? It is 155.0 Hz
